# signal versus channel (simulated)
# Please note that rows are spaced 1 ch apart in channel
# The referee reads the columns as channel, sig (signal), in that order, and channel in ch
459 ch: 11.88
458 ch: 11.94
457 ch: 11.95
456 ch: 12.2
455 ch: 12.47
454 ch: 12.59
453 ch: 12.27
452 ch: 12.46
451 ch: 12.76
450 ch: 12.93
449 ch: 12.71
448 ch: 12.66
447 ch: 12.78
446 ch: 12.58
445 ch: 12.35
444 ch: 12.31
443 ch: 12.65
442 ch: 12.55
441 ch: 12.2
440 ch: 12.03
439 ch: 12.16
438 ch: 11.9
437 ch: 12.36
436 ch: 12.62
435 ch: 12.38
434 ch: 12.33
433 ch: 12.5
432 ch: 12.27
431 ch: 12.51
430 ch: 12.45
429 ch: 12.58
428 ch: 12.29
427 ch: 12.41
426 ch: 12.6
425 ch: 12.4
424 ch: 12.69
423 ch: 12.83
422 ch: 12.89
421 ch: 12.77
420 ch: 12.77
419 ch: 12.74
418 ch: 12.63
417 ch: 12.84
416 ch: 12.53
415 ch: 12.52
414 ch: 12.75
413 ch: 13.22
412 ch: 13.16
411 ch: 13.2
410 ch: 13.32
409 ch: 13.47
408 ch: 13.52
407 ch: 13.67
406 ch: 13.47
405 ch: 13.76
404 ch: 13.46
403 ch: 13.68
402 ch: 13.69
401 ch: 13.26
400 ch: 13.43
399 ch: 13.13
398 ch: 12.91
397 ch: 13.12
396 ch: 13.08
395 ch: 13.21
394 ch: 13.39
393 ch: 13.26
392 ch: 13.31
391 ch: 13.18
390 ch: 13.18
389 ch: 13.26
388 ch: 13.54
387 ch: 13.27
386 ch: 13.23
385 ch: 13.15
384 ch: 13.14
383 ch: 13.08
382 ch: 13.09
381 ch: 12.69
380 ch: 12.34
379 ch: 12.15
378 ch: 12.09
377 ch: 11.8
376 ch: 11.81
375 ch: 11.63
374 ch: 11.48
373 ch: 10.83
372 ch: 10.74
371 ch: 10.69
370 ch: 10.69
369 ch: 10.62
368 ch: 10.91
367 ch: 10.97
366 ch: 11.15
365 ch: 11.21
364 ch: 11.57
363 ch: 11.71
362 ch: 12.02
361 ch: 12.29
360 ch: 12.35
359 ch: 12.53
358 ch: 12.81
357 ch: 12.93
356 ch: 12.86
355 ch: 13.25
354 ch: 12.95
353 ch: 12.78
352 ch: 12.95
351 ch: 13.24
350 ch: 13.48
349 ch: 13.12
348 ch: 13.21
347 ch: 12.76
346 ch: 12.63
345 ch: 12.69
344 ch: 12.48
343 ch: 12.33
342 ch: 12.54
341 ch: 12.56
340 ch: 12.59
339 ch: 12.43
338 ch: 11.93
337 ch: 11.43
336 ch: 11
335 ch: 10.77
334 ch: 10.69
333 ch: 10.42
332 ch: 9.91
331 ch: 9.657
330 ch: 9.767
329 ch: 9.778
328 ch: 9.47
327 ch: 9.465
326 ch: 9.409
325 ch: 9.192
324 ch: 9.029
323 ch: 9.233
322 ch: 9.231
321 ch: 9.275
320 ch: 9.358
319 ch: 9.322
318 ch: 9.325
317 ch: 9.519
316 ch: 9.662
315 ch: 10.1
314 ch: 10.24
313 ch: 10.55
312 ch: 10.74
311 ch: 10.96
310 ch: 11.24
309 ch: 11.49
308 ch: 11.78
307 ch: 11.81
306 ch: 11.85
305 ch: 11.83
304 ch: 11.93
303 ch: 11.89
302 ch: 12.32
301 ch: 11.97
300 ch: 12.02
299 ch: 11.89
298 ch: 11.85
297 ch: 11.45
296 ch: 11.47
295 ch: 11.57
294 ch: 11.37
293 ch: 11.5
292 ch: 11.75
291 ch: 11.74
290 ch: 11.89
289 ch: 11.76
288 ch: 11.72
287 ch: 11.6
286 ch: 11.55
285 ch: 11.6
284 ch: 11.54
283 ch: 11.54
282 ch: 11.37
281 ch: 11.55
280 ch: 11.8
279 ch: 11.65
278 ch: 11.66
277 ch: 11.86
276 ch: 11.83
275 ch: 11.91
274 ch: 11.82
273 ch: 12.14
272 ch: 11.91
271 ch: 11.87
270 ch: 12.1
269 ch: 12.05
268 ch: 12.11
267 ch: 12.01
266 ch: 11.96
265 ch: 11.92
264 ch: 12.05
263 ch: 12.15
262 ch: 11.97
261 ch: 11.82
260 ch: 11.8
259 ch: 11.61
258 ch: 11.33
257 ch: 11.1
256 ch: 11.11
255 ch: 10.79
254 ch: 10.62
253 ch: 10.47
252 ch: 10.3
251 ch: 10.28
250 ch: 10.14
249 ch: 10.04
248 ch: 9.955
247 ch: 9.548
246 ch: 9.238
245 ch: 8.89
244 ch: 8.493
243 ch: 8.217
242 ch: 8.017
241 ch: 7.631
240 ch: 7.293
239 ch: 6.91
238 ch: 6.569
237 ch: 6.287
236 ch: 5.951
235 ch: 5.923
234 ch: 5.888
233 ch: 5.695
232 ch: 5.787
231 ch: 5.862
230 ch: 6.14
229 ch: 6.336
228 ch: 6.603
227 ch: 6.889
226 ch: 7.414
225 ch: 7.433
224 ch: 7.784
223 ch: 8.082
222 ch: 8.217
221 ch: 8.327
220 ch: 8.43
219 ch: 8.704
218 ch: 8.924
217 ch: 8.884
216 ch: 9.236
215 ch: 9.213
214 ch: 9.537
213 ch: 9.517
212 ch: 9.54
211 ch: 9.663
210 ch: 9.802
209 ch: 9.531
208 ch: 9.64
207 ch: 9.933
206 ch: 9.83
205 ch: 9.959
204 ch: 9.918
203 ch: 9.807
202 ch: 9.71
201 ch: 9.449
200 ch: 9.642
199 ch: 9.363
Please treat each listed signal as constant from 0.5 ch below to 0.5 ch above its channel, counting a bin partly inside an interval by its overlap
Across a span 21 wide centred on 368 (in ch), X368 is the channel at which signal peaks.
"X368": 358 ch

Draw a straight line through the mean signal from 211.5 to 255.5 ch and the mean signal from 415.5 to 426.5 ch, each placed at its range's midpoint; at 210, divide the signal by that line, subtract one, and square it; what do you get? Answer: 0.082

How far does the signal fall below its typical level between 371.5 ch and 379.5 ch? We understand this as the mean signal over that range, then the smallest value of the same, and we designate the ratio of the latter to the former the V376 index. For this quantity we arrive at 0.929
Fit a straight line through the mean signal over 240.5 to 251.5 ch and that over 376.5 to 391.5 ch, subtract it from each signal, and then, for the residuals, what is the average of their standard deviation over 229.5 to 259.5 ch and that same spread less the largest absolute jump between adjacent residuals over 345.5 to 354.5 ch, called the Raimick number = 1.6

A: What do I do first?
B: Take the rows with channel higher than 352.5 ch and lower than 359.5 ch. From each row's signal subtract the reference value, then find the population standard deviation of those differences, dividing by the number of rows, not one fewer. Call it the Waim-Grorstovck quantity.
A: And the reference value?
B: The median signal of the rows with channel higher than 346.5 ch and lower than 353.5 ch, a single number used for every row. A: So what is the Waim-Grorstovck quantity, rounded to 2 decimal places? 0.20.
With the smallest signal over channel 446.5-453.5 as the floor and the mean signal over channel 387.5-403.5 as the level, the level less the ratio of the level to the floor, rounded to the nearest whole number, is 12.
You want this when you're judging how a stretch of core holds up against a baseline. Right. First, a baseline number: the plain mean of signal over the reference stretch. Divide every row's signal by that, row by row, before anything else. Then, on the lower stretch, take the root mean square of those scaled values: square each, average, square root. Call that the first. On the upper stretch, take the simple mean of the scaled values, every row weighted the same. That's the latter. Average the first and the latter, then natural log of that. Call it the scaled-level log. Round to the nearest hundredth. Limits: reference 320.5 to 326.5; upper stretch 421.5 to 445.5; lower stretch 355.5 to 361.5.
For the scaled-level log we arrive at 0.31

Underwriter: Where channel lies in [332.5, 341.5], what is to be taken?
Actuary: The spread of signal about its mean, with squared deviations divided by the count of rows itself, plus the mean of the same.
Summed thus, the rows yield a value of 12.3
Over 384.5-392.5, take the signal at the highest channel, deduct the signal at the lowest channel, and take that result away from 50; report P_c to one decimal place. 49.8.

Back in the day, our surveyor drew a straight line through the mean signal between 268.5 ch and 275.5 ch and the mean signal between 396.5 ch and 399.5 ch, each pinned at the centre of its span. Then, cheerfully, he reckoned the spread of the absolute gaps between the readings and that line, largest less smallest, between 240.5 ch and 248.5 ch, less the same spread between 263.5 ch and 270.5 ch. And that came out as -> 2.1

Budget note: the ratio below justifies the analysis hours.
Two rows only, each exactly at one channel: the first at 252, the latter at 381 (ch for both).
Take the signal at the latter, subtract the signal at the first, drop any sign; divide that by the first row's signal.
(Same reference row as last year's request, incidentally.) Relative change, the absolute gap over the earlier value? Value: 0.23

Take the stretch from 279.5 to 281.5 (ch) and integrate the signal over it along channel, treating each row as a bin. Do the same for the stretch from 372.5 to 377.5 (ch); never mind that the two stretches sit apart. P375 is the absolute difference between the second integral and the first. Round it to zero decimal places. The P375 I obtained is 34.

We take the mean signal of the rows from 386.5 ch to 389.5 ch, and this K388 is 13.4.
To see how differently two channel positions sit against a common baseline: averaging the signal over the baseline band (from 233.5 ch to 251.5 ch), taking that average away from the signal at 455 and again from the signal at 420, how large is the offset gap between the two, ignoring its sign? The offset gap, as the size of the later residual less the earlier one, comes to 0.30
